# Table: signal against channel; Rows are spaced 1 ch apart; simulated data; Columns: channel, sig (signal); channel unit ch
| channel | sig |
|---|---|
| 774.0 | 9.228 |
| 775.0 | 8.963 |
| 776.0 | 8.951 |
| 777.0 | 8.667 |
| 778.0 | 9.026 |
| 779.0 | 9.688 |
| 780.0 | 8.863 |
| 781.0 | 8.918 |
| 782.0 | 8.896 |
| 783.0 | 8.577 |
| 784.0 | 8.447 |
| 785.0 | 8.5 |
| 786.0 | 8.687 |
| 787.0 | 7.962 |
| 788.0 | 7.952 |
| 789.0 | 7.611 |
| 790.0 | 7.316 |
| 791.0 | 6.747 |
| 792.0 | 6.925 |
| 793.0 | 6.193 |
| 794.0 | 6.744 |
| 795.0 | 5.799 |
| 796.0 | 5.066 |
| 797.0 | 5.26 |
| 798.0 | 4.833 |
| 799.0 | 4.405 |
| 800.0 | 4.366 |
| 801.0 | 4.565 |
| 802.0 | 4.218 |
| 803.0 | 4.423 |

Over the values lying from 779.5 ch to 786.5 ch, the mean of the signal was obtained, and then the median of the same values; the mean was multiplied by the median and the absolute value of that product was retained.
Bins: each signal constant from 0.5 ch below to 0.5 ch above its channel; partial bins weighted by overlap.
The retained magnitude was 76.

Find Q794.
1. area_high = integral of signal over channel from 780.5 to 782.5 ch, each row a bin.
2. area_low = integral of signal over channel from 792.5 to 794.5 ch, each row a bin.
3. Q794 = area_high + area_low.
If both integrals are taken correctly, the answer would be 31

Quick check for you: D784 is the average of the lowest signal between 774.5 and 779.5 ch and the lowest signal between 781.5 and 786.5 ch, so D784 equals 8.6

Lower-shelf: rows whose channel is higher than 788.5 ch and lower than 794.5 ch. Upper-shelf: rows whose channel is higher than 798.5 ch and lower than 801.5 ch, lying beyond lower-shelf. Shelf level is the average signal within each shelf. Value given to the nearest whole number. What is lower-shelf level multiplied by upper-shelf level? 31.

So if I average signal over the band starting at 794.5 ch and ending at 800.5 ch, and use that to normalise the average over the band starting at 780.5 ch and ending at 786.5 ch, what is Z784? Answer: 1.75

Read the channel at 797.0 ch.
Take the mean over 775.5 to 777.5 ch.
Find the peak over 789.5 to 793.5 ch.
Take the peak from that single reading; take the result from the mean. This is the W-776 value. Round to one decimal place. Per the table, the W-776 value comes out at 10.9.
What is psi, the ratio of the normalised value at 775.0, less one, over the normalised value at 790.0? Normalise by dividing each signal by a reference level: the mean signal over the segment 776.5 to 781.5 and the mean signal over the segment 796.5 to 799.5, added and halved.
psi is 0.28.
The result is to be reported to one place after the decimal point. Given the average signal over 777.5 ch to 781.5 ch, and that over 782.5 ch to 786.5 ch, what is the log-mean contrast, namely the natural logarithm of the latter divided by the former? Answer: -0.1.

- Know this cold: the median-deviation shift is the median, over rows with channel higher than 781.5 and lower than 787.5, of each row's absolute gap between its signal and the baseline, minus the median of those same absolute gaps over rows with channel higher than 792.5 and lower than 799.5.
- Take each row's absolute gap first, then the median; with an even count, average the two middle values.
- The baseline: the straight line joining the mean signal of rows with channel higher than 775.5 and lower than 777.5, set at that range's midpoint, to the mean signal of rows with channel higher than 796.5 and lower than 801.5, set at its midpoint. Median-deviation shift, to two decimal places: 0.81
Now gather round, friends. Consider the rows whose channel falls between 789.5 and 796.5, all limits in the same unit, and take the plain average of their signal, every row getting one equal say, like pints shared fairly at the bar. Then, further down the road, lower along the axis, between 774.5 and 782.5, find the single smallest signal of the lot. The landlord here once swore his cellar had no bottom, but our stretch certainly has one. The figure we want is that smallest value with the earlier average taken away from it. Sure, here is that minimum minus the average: 2.3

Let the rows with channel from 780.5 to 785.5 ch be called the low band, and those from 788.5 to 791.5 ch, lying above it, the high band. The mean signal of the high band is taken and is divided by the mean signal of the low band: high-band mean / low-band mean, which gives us 0.834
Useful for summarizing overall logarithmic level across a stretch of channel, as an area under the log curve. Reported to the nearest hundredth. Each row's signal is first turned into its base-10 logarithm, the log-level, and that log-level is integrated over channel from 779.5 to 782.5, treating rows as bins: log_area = 2.85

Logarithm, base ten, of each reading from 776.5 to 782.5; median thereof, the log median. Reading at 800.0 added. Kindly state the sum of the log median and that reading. 5.3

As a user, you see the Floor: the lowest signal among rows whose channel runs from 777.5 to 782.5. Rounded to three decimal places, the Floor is 8.863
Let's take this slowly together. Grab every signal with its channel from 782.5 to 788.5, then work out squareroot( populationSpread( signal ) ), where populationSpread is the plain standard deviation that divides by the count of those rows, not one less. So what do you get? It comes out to 0.539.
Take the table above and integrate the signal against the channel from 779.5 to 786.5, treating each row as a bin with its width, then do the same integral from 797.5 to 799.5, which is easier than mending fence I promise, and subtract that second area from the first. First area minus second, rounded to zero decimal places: 52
